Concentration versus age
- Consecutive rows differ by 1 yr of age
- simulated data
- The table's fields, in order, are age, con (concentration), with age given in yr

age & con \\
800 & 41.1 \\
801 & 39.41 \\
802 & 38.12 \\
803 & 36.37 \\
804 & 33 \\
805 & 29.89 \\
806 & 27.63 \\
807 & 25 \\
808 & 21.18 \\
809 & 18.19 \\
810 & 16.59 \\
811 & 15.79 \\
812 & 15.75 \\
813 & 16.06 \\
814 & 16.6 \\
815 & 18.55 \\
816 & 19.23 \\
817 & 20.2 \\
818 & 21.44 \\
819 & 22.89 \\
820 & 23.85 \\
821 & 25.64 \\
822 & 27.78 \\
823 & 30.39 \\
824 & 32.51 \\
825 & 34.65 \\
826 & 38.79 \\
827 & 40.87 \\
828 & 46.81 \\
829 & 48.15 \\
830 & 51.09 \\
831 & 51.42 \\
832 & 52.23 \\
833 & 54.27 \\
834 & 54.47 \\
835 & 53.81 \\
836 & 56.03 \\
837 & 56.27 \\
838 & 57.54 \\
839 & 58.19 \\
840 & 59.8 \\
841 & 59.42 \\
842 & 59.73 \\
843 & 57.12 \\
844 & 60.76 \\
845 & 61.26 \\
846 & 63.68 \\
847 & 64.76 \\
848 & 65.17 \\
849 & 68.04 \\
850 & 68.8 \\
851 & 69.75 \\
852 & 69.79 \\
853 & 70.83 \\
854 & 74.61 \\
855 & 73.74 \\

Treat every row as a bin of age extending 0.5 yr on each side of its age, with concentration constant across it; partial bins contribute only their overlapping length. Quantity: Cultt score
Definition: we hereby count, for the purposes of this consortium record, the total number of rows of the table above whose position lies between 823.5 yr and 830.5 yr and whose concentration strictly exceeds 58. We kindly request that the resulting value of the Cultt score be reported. 0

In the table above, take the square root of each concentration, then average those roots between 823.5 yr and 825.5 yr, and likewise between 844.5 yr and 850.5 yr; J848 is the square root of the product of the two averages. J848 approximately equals 6.8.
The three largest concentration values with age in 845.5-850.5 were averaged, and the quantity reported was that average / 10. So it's 6.73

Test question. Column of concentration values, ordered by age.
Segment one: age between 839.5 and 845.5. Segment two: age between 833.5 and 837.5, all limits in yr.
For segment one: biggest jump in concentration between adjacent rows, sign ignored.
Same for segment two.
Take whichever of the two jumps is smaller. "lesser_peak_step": 2.2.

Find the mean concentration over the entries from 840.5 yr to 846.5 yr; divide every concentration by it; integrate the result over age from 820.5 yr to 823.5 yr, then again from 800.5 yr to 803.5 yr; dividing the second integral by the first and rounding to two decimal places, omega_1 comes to 1.36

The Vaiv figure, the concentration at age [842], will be 59.73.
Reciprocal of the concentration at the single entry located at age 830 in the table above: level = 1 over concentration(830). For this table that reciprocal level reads 0.020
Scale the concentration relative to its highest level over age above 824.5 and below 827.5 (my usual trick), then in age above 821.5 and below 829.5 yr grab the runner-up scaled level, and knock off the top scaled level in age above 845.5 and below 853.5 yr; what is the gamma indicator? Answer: -0.59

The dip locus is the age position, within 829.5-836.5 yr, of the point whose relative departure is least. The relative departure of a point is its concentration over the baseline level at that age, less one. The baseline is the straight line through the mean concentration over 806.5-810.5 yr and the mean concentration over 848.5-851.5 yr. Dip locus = 835 yr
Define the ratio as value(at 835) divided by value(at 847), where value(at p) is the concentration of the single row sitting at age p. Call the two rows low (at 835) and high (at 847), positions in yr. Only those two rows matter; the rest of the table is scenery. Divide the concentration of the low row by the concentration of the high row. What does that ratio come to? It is 0.83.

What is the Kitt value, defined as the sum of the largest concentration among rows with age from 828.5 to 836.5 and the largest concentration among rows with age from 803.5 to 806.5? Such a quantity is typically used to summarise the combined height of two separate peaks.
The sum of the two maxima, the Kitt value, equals 89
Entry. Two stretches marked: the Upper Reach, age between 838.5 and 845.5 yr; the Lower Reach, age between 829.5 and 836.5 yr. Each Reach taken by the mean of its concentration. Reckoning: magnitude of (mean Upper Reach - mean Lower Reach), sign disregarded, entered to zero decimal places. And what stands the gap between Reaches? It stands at 6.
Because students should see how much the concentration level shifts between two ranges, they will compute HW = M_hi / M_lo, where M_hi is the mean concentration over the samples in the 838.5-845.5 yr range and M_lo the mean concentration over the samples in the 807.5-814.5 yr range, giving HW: 3.5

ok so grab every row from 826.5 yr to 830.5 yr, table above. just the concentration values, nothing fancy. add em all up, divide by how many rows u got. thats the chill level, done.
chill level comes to 47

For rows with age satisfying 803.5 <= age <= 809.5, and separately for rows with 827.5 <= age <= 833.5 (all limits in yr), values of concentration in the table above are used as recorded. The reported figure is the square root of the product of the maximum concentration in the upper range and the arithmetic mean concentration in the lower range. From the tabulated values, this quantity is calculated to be 37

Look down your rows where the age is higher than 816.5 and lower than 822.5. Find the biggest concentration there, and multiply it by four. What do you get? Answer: 111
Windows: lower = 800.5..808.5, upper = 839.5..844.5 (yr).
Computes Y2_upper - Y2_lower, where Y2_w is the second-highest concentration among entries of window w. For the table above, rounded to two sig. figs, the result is 22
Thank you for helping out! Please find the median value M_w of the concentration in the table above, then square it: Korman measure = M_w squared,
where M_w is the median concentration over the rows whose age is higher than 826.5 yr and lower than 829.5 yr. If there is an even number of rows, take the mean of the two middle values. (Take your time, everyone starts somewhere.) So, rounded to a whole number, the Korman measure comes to 2191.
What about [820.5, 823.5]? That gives 772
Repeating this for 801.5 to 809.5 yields 827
